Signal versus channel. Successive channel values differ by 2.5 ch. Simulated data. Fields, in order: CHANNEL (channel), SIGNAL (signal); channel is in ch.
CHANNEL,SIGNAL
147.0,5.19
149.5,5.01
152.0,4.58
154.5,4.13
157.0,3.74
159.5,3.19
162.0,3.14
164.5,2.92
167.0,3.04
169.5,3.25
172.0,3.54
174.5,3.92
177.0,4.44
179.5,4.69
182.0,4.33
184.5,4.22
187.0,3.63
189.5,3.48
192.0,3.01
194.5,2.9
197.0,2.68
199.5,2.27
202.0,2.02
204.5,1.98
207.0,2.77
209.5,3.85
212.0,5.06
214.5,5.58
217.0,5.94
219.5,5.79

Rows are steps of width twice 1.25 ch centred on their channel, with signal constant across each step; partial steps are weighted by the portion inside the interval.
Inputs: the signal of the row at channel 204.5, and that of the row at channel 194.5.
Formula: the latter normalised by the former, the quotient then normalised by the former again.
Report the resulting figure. 0.74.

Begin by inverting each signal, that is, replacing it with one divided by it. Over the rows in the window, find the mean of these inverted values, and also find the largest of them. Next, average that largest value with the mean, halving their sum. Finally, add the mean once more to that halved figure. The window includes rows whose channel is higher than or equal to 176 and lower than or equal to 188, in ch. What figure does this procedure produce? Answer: 0.49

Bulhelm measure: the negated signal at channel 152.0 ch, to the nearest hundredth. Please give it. -4.58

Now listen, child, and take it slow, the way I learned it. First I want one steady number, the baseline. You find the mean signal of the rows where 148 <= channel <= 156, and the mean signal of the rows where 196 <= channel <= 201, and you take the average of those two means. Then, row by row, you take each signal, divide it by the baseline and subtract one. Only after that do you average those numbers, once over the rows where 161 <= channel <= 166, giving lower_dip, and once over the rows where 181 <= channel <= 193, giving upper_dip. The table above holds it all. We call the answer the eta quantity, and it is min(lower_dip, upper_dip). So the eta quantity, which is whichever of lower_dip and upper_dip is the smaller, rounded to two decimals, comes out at -0.14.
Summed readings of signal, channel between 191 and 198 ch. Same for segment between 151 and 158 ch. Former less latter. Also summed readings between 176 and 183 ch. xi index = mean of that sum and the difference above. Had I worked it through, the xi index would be 4.8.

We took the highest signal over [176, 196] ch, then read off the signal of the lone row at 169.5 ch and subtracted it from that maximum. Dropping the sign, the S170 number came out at 1.4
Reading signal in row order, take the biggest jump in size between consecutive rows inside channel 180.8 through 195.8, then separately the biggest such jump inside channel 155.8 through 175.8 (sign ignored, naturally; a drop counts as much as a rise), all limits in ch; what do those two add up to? 1.1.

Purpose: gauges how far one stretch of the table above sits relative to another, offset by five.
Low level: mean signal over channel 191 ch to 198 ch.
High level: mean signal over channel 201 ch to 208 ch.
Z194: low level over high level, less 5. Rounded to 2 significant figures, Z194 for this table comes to -3.7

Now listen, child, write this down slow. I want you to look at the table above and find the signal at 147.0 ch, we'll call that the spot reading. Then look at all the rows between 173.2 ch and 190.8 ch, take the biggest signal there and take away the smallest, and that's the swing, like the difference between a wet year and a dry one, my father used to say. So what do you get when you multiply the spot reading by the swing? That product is 6.3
